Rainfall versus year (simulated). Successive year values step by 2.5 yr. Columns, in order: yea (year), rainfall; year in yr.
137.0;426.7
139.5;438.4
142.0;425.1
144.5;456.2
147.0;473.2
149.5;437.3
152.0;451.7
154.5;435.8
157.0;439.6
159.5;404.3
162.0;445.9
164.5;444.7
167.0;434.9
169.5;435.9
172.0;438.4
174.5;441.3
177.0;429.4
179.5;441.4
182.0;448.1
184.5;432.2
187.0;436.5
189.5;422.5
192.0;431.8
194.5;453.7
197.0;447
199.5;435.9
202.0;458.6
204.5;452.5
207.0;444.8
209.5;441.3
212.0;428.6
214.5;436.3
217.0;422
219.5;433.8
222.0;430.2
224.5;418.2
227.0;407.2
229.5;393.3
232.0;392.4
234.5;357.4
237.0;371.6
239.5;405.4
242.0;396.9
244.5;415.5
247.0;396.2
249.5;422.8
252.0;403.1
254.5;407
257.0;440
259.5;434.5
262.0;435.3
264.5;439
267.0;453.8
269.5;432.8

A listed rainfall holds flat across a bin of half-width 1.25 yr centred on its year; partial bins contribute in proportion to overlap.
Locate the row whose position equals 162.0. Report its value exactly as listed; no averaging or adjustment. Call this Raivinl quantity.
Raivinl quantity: 445.9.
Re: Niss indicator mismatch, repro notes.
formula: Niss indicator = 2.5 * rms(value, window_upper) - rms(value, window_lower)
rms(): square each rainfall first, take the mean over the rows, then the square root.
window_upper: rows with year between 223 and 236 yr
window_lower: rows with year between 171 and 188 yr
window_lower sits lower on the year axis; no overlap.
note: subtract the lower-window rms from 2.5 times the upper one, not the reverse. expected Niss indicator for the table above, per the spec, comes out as 547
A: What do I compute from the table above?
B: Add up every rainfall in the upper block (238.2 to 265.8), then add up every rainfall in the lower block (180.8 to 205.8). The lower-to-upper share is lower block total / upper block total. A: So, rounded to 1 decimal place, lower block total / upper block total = 1.0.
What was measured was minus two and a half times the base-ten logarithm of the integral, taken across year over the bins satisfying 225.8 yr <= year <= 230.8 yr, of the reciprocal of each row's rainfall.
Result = 4.8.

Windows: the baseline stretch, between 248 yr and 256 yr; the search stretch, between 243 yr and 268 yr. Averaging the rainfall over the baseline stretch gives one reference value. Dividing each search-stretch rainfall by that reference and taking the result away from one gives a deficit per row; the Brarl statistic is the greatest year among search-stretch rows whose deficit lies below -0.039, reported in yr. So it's 267.0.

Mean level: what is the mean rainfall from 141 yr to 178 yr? 440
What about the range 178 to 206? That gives 442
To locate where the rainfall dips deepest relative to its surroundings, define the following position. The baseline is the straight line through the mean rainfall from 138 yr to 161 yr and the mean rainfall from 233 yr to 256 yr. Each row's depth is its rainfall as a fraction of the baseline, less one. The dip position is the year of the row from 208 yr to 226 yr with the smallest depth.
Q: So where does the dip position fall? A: 224.5 yr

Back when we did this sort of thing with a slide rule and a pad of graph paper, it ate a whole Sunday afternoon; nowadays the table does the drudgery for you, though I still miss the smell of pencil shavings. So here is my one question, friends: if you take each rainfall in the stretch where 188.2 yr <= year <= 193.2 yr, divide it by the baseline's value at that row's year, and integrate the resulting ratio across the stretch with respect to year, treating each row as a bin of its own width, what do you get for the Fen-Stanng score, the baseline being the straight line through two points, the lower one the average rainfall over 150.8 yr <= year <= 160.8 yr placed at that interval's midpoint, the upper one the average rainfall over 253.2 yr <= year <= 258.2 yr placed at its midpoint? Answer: 5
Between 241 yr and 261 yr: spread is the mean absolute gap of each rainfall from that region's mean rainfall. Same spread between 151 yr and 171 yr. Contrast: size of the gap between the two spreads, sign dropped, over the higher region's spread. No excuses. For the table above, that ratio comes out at 0.35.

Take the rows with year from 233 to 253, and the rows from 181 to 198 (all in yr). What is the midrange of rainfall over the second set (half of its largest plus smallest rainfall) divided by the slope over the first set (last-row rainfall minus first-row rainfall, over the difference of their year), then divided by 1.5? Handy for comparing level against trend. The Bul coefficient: 112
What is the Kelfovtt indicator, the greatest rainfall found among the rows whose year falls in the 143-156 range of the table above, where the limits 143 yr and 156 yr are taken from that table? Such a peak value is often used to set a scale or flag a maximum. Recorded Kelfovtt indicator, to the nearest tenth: 473.2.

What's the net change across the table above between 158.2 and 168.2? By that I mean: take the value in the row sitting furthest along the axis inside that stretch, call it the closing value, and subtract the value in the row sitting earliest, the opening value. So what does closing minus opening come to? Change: 31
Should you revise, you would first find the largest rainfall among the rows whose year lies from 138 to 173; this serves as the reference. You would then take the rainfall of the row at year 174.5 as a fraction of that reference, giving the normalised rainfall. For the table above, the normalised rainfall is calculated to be 0.933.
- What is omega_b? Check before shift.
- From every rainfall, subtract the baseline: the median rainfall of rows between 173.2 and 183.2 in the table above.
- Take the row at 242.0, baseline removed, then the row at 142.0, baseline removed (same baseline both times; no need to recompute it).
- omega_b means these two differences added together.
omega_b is -60.7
